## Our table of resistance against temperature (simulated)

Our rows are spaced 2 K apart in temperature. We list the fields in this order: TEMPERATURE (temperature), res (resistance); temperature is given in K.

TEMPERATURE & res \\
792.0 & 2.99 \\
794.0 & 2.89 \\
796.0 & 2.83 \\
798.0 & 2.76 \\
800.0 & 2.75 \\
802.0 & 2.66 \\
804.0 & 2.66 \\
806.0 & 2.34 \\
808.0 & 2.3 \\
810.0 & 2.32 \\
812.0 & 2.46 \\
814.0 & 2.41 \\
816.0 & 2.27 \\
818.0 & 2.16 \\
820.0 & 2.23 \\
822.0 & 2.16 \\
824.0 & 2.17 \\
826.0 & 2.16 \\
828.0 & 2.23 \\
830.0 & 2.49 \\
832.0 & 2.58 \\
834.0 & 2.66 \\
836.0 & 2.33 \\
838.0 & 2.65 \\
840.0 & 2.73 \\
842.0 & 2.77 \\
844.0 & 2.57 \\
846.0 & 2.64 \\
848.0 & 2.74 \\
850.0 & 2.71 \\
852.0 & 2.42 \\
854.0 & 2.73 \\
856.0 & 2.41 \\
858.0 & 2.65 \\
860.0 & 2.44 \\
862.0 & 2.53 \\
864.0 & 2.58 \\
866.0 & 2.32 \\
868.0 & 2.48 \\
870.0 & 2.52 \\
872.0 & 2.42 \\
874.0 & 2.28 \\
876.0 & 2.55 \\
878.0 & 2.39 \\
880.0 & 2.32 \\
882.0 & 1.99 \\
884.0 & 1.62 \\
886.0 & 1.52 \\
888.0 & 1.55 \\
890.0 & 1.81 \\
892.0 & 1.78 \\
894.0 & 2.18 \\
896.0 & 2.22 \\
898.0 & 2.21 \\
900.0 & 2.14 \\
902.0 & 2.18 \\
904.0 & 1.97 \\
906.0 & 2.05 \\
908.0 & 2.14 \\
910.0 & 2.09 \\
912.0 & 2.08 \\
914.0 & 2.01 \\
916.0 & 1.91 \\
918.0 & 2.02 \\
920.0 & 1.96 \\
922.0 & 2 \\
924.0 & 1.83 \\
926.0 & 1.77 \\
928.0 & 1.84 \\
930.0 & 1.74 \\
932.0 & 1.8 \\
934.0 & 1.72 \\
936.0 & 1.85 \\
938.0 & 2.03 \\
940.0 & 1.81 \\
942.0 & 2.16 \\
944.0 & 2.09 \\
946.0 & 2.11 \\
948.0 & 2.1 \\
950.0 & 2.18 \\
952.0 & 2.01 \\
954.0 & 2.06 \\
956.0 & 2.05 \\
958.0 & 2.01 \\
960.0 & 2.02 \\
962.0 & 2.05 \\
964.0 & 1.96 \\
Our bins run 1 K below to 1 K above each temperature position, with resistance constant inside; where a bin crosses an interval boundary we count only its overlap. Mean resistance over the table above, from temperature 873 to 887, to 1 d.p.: 2.1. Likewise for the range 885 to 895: 1.8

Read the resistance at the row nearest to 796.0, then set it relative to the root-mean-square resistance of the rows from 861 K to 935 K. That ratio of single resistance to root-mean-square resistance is 1.4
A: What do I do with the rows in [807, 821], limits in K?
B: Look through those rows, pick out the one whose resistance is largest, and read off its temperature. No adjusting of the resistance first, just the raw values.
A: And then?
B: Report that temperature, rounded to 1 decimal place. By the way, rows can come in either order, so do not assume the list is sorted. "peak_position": 812.0 K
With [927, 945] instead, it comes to 942.0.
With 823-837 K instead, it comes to 834.0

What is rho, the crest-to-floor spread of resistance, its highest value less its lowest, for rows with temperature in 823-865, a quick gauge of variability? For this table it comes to 0.61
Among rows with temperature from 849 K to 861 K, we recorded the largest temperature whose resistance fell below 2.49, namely 860.0 K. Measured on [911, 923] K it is 922.0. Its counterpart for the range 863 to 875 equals 874.0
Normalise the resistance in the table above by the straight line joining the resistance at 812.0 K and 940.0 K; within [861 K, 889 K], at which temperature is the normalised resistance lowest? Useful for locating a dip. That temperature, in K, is 886.0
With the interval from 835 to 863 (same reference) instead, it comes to 836.0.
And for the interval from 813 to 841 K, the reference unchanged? 818.0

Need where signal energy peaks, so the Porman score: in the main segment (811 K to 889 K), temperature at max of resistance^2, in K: 842.0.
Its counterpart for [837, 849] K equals 842.0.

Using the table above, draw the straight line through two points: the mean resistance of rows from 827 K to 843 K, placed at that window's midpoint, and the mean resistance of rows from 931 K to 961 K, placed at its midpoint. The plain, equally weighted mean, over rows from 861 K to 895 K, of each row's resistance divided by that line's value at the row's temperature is 0.92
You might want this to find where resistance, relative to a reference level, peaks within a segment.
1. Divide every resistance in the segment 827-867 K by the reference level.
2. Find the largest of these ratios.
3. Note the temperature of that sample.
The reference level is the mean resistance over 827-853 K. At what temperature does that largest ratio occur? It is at 842.0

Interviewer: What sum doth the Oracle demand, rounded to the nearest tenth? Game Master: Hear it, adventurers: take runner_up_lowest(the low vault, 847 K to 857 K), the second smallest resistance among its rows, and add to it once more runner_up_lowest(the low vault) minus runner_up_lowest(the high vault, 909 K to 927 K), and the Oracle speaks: 3.0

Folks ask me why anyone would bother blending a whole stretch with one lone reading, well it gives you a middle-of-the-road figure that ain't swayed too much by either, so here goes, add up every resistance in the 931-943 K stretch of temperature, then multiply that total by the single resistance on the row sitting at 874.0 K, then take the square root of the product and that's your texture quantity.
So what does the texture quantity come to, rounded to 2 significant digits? 5.1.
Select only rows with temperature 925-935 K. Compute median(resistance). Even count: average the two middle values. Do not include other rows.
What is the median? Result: 1.8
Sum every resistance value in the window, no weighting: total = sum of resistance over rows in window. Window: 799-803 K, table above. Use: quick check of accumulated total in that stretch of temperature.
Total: 5.4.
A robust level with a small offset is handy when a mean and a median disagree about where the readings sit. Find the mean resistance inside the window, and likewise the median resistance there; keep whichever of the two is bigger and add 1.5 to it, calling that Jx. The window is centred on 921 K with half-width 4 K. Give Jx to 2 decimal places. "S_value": 3.48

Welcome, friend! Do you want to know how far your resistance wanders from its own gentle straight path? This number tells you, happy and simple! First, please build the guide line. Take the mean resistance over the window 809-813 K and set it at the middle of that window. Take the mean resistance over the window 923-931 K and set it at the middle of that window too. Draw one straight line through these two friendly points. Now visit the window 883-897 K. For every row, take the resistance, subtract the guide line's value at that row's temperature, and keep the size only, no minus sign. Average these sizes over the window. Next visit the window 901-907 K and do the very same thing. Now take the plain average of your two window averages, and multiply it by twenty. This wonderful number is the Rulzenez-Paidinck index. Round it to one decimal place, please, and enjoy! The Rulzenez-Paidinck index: 4.6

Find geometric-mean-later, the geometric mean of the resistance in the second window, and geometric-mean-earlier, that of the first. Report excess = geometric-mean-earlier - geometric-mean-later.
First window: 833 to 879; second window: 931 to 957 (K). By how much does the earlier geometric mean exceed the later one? 0.55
